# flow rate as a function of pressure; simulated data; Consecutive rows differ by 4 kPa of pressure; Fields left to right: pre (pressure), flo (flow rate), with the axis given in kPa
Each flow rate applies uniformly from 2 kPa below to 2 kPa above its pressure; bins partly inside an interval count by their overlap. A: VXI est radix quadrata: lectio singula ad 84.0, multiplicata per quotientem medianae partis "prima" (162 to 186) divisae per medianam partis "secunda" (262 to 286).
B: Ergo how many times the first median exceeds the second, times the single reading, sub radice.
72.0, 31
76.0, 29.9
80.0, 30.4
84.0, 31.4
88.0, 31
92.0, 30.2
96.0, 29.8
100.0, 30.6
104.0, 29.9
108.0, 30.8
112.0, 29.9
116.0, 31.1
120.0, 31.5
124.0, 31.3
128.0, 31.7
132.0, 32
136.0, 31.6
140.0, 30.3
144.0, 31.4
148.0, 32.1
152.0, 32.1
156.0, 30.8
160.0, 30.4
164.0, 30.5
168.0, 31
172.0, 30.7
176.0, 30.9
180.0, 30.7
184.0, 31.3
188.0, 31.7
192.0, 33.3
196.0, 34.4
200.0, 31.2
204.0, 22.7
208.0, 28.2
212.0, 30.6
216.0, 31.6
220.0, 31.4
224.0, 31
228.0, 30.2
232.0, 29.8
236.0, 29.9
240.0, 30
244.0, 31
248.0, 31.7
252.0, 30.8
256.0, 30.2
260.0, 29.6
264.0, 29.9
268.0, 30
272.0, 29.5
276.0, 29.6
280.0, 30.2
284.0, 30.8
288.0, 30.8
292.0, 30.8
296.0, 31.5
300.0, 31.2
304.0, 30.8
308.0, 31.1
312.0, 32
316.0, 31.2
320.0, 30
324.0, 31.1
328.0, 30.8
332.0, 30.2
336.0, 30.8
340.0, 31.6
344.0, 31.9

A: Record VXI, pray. 5.68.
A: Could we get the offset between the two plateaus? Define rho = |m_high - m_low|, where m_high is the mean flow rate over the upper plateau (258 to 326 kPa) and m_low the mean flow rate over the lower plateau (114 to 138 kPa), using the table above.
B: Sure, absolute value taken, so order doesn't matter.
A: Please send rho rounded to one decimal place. 0.9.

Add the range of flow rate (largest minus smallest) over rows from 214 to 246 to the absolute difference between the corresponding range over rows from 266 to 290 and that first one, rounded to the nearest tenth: 2.3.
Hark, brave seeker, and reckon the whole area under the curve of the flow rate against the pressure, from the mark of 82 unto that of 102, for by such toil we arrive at 612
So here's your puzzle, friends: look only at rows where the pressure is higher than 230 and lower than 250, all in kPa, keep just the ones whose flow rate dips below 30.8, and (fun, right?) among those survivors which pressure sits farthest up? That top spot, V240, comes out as 240.0 kPa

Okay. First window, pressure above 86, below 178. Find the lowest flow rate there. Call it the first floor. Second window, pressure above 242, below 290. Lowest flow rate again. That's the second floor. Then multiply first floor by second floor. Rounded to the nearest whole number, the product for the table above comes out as 879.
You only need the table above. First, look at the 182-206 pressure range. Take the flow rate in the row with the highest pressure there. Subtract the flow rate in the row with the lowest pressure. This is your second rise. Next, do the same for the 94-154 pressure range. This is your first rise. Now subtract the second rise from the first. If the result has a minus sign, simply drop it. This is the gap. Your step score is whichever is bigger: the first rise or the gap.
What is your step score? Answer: 11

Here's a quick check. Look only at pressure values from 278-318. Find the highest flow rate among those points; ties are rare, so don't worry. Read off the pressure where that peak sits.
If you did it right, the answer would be 312.0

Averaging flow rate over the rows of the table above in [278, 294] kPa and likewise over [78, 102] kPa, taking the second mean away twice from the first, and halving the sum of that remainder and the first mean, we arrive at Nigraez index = 0.1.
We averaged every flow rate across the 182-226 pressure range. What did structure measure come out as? 30.7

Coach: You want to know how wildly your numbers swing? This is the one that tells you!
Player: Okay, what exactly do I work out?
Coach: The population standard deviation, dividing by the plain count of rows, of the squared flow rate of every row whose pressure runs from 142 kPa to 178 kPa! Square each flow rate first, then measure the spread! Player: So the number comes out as 38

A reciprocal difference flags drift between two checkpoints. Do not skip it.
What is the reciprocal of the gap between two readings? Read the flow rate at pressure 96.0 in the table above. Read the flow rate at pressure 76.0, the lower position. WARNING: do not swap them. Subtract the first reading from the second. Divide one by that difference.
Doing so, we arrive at 10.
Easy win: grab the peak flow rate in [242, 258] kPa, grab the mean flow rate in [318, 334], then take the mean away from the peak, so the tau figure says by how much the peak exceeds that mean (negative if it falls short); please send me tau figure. 1.2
